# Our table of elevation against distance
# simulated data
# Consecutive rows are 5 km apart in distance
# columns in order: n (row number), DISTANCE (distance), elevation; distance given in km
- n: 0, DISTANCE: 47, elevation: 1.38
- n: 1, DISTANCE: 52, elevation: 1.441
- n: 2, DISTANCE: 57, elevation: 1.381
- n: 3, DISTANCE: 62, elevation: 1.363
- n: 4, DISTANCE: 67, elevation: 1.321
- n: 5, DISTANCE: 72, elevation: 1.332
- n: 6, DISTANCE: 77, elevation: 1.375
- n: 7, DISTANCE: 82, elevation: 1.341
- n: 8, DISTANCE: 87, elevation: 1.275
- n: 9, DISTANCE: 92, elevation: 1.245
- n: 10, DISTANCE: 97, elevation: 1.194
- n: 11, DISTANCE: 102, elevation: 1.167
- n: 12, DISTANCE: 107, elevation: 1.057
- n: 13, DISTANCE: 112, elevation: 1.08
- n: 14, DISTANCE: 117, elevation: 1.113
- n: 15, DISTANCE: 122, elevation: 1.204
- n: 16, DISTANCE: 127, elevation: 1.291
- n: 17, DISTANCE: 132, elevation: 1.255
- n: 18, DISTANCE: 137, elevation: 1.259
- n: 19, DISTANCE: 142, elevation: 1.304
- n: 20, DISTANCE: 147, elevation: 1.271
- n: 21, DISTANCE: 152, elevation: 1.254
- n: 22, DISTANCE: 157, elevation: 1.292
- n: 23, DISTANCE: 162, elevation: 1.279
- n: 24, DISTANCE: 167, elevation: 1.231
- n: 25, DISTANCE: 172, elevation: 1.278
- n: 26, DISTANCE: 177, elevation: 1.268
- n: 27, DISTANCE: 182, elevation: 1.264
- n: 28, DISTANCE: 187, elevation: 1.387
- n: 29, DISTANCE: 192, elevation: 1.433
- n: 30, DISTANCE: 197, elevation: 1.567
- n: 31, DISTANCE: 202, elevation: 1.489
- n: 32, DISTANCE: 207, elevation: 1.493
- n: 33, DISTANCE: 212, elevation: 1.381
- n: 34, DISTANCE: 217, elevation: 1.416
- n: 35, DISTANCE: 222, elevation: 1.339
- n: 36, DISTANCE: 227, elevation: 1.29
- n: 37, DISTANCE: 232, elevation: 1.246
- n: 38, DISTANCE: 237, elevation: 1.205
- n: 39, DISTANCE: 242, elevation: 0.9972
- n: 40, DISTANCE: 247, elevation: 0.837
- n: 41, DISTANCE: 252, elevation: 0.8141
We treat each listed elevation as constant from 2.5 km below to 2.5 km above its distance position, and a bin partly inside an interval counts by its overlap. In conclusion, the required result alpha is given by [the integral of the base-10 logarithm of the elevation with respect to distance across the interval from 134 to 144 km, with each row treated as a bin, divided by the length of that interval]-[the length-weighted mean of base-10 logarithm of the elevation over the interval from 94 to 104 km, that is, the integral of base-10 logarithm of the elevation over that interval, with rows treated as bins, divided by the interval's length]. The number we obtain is 0.03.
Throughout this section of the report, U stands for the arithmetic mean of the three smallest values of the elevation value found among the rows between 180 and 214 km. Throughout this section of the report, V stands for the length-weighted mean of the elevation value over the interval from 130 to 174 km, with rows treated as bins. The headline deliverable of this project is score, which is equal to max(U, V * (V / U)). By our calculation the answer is 1.34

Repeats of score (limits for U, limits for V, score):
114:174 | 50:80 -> 1.58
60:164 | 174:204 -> 1.80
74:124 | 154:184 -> 1.49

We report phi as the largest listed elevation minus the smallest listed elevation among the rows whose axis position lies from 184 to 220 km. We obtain 0.19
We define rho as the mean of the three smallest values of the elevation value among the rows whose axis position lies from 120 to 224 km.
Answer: 1.23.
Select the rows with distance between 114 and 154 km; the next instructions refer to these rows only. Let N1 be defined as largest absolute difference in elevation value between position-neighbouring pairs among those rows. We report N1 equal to 0.091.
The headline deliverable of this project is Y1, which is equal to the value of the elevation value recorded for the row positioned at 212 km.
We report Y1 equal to 1.381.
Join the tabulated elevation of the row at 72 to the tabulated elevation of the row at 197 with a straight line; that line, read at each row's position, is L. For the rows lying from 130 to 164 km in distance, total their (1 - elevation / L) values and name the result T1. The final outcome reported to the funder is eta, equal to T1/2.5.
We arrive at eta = 0.38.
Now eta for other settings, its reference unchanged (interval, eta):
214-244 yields 0.56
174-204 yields 0.24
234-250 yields 0.46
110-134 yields 0.33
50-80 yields -0.09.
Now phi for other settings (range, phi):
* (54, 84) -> 0.06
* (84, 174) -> 0.25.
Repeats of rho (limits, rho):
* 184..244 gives 1.15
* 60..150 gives 1.08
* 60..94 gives 1.28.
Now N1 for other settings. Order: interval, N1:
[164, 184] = 0.047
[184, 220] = 0.134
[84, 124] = 0.110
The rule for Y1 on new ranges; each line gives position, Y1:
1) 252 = 0.8141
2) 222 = 1.339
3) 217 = 1.416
